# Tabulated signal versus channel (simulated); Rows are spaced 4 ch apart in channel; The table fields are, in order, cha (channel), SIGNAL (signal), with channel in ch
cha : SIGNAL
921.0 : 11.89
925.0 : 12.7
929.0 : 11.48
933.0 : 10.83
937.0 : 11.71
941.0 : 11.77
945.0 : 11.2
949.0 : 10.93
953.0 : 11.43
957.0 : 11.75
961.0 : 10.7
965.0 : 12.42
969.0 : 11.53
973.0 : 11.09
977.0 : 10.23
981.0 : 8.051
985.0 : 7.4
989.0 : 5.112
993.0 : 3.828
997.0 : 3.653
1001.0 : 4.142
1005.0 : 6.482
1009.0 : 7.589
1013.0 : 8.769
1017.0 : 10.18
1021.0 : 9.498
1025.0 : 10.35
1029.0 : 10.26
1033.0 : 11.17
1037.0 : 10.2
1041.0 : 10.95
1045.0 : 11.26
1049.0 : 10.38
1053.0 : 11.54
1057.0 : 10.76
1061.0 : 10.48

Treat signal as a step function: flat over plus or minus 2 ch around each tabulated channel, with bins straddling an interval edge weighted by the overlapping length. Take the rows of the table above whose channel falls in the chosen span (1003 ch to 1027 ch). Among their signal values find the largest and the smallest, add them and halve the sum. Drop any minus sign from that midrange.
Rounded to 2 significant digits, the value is 8.4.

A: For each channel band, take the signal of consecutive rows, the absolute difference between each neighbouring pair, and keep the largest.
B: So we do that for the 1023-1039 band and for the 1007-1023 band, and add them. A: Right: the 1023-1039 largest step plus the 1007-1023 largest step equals 2.4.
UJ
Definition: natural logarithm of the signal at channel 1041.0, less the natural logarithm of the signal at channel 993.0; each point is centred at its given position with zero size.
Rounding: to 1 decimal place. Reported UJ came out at 1.1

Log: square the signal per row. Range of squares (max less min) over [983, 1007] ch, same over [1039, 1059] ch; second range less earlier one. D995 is -16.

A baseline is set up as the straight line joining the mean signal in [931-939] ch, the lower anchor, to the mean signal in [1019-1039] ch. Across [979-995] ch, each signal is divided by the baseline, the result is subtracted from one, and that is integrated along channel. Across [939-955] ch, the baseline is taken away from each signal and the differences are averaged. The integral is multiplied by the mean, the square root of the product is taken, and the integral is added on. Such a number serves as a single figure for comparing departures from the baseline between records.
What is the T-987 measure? 8.1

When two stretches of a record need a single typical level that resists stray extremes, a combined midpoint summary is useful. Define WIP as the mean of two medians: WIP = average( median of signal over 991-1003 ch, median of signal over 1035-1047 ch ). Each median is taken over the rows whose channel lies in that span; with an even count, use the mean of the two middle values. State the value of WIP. 7.4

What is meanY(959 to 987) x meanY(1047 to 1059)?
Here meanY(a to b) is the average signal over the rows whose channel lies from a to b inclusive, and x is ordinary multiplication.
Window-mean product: 111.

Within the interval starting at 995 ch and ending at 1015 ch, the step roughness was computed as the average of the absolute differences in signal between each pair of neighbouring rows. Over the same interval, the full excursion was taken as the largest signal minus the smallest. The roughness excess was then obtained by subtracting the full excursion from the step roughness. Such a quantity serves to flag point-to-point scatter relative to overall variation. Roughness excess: -3.8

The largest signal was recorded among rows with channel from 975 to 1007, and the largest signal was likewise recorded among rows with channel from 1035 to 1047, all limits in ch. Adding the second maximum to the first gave 21.5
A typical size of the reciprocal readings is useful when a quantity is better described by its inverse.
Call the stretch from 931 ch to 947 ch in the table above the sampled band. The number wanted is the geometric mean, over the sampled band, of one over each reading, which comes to 0.088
